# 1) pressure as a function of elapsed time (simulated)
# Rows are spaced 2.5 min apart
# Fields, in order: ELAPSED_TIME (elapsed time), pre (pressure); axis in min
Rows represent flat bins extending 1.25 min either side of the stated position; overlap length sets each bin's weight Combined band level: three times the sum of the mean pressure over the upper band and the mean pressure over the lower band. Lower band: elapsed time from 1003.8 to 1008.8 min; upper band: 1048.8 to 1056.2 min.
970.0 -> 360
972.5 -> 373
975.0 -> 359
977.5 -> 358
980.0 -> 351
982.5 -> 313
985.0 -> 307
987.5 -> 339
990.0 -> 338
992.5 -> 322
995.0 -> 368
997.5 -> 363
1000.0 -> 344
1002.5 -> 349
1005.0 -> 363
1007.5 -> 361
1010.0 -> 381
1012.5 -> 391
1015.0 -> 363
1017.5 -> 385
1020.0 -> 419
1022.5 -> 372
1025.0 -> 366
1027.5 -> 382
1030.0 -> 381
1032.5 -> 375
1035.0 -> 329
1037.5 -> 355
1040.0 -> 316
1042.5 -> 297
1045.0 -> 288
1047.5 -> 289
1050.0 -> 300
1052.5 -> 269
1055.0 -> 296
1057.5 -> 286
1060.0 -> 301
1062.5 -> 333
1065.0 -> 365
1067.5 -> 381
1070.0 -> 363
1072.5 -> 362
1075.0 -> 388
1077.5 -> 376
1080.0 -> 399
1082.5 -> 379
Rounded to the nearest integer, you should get 1951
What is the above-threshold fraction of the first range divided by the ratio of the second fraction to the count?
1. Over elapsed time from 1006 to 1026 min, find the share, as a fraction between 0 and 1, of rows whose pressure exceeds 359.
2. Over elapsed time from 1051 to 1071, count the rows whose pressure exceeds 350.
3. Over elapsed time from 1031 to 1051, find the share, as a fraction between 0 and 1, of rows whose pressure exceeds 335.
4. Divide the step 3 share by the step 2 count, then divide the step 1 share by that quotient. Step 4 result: 12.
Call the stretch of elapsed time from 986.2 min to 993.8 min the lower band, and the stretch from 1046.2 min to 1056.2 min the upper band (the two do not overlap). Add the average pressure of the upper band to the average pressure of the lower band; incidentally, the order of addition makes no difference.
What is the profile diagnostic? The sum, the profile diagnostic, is 622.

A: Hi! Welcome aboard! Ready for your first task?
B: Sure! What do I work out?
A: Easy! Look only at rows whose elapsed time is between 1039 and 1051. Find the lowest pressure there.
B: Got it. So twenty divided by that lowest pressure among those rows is 0.0694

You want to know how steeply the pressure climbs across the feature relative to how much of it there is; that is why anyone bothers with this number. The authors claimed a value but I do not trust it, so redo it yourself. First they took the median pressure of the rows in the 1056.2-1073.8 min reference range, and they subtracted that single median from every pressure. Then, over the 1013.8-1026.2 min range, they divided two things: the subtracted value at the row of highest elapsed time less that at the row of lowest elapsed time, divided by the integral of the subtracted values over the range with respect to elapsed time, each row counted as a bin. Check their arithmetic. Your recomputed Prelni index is 0.01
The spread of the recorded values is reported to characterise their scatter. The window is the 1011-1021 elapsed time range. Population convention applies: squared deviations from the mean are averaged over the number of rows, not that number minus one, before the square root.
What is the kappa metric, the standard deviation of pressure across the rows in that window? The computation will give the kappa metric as 20.0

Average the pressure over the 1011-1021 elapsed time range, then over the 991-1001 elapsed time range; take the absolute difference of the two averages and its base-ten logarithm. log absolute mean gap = 1.60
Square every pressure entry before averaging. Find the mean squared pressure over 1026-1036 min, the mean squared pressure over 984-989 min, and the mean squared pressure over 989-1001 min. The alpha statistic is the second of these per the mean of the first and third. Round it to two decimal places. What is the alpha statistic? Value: 0.82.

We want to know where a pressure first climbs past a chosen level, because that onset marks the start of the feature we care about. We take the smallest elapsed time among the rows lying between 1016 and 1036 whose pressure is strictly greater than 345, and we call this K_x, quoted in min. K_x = 1017.5 min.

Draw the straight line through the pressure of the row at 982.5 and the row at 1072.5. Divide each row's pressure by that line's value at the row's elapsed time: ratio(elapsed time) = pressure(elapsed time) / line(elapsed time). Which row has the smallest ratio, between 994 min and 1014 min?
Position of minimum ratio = 1000.0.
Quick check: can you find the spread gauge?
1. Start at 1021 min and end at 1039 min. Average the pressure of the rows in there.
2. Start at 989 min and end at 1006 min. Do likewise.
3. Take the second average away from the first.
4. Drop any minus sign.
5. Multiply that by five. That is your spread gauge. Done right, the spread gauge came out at 81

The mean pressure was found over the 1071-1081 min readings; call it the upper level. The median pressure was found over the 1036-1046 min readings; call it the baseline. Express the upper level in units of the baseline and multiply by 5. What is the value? 6.2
